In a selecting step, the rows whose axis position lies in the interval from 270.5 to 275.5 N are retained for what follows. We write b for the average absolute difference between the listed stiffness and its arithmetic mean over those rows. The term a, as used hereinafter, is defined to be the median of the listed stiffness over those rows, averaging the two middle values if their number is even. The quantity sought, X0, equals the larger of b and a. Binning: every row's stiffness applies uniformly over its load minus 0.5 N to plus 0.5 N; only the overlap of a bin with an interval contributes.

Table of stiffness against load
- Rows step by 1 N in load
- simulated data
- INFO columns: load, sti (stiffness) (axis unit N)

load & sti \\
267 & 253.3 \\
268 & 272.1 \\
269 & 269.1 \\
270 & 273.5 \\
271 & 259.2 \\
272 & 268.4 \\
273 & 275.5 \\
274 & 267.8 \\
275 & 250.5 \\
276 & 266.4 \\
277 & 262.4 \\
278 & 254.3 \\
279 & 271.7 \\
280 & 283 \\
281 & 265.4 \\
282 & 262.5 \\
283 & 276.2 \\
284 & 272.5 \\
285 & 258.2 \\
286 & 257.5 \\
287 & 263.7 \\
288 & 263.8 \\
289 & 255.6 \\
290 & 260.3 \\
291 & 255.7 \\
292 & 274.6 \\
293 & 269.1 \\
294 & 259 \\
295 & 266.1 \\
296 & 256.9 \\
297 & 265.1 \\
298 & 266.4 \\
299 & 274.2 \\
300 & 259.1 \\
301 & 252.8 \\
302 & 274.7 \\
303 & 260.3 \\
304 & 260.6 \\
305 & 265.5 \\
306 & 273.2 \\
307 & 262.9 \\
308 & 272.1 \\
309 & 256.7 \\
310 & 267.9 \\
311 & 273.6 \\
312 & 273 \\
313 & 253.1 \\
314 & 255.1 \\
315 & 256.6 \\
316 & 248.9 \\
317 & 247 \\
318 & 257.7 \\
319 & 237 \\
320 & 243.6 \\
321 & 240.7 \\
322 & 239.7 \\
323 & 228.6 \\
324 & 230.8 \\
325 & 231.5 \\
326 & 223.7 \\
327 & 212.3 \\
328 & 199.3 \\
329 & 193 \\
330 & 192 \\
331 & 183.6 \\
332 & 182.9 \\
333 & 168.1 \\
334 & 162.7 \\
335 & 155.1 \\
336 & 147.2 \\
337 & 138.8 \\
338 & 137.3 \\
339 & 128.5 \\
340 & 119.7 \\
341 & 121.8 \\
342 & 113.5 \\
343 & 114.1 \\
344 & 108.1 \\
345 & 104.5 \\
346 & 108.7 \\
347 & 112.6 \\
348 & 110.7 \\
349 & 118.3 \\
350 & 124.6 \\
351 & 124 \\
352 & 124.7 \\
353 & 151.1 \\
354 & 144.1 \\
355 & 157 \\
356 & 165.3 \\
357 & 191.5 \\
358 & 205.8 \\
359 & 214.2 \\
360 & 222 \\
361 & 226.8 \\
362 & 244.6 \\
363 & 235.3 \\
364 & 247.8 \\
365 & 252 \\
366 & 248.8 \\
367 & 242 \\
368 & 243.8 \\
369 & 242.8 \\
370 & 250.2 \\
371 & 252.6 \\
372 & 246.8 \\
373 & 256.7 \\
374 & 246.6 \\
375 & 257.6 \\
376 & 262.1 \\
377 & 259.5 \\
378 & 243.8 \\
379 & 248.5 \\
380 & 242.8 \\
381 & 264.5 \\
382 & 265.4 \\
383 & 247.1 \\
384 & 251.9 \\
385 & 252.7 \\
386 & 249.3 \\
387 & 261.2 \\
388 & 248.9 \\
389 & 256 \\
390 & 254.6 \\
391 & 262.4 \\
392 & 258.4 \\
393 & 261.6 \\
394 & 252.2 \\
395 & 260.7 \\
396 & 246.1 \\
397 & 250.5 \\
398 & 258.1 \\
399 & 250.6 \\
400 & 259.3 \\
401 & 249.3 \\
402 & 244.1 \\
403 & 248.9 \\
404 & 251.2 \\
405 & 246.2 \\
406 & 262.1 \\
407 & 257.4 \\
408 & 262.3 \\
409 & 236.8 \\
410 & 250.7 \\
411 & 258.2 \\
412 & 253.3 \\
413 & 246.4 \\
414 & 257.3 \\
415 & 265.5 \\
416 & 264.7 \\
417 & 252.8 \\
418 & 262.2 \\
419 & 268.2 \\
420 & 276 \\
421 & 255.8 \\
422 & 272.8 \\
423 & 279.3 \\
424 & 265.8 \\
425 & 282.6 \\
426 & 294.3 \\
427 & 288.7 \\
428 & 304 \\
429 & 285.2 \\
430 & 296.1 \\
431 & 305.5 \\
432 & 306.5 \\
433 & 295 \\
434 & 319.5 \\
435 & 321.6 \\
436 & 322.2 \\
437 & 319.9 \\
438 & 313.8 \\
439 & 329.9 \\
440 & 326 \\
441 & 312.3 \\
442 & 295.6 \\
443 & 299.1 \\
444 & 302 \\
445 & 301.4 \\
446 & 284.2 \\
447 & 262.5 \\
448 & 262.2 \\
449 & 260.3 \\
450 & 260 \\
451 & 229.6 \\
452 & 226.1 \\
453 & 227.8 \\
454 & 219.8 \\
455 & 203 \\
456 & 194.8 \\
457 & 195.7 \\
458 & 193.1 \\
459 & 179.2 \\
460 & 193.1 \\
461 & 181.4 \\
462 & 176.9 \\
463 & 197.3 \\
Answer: 268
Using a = 268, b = 7.5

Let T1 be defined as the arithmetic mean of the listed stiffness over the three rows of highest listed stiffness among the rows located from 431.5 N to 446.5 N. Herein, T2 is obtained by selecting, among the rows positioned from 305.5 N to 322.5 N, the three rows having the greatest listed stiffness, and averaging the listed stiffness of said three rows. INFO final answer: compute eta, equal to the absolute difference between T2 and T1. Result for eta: 53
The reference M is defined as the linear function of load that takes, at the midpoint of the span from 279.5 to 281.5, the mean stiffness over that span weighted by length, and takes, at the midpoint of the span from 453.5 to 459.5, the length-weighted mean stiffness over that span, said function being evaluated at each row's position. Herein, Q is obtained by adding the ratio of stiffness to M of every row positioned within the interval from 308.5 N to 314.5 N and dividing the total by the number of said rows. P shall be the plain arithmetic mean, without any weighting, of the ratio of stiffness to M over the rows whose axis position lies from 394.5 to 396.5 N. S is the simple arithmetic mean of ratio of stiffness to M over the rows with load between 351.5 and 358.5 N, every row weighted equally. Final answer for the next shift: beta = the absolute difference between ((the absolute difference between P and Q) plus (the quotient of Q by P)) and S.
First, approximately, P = 1.13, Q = 1.01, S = 0.67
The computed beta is 0.34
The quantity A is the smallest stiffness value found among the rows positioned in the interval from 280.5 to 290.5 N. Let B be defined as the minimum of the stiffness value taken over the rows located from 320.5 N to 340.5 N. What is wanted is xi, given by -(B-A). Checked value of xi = 136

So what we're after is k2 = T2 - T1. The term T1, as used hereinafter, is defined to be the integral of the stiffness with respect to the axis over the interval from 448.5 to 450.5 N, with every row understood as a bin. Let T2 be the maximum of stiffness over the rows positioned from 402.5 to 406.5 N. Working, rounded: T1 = 520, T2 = 262.1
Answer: -258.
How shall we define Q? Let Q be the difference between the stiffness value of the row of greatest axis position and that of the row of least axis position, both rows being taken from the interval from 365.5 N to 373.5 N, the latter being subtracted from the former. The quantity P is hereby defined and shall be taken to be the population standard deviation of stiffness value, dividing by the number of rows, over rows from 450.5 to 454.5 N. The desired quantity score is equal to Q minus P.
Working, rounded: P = 3.7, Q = 8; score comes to 4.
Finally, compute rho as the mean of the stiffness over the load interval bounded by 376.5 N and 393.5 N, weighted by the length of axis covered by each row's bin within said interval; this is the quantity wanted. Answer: 255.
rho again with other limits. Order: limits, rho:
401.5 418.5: 254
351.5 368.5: 207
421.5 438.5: 298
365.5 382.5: 251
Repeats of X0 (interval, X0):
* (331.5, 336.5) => 163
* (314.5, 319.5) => 249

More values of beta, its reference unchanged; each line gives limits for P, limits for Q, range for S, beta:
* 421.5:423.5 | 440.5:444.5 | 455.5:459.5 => 0.36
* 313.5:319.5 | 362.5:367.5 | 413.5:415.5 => 0.08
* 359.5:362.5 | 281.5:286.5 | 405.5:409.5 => 0.15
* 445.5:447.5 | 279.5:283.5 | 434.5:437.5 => 0.46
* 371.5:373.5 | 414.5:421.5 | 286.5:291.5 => 0.34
